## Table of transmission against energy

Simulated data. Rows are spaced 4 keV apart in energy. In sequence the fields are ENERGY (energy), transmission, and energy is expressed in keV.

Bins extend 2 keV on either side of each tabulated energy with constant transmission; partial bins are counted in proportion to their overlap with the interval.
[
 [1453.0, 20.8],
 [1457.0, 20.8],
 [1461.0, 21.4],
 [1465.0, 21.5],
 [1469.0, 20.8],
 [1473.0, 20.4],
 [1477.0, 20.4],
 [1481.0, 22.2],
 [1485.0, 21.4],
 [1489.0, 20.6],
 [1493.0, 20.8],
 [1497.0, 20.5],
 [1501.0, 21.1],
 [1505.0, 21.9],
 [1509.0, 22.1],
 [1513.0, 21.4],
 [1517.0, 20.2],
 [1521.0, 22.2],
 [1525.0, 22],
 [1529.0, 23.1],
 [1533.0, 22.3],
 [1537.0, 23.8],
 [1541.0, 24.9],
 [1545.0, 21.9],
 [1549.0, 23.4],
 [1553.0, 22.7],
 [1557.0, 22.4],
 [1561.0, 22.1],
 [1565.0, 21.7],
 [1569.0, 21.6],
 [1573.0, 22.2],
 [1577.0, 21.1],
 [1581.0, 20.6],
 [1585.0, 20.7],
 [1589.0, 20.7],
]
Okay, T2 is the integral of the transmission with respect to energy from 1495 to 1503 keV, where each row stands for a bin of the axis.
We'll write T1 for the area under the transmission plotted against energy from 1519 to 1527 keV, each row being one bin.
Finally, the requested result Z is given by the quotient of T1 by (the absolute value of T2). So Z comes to 1.06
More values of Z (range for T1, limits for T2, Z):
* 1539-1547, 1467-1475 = 1.14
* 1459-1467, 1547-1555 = 0.93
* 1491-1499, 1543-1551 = 0.91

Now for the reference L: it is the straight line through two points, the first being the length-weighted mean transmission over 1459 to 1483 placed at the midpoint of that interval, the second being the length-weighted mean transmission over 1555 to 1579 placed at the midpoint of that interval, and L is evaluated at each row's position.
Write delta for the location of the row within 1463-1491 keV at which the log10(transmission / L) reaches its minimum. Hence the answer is 1477.0 keV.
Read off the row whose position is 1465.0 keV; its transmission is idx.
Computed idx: 21.5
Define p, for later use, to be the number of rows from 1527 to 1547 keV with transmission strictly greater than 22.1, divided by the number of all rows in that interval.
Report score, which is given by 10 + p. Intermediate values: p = 0.8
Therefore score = 10.8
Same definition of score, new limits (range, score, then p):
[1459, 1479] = 10.0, 0.0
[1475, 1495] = 10.2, 0.2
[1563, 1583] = 10.2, 0.2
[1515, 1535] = 10.6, 0.6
